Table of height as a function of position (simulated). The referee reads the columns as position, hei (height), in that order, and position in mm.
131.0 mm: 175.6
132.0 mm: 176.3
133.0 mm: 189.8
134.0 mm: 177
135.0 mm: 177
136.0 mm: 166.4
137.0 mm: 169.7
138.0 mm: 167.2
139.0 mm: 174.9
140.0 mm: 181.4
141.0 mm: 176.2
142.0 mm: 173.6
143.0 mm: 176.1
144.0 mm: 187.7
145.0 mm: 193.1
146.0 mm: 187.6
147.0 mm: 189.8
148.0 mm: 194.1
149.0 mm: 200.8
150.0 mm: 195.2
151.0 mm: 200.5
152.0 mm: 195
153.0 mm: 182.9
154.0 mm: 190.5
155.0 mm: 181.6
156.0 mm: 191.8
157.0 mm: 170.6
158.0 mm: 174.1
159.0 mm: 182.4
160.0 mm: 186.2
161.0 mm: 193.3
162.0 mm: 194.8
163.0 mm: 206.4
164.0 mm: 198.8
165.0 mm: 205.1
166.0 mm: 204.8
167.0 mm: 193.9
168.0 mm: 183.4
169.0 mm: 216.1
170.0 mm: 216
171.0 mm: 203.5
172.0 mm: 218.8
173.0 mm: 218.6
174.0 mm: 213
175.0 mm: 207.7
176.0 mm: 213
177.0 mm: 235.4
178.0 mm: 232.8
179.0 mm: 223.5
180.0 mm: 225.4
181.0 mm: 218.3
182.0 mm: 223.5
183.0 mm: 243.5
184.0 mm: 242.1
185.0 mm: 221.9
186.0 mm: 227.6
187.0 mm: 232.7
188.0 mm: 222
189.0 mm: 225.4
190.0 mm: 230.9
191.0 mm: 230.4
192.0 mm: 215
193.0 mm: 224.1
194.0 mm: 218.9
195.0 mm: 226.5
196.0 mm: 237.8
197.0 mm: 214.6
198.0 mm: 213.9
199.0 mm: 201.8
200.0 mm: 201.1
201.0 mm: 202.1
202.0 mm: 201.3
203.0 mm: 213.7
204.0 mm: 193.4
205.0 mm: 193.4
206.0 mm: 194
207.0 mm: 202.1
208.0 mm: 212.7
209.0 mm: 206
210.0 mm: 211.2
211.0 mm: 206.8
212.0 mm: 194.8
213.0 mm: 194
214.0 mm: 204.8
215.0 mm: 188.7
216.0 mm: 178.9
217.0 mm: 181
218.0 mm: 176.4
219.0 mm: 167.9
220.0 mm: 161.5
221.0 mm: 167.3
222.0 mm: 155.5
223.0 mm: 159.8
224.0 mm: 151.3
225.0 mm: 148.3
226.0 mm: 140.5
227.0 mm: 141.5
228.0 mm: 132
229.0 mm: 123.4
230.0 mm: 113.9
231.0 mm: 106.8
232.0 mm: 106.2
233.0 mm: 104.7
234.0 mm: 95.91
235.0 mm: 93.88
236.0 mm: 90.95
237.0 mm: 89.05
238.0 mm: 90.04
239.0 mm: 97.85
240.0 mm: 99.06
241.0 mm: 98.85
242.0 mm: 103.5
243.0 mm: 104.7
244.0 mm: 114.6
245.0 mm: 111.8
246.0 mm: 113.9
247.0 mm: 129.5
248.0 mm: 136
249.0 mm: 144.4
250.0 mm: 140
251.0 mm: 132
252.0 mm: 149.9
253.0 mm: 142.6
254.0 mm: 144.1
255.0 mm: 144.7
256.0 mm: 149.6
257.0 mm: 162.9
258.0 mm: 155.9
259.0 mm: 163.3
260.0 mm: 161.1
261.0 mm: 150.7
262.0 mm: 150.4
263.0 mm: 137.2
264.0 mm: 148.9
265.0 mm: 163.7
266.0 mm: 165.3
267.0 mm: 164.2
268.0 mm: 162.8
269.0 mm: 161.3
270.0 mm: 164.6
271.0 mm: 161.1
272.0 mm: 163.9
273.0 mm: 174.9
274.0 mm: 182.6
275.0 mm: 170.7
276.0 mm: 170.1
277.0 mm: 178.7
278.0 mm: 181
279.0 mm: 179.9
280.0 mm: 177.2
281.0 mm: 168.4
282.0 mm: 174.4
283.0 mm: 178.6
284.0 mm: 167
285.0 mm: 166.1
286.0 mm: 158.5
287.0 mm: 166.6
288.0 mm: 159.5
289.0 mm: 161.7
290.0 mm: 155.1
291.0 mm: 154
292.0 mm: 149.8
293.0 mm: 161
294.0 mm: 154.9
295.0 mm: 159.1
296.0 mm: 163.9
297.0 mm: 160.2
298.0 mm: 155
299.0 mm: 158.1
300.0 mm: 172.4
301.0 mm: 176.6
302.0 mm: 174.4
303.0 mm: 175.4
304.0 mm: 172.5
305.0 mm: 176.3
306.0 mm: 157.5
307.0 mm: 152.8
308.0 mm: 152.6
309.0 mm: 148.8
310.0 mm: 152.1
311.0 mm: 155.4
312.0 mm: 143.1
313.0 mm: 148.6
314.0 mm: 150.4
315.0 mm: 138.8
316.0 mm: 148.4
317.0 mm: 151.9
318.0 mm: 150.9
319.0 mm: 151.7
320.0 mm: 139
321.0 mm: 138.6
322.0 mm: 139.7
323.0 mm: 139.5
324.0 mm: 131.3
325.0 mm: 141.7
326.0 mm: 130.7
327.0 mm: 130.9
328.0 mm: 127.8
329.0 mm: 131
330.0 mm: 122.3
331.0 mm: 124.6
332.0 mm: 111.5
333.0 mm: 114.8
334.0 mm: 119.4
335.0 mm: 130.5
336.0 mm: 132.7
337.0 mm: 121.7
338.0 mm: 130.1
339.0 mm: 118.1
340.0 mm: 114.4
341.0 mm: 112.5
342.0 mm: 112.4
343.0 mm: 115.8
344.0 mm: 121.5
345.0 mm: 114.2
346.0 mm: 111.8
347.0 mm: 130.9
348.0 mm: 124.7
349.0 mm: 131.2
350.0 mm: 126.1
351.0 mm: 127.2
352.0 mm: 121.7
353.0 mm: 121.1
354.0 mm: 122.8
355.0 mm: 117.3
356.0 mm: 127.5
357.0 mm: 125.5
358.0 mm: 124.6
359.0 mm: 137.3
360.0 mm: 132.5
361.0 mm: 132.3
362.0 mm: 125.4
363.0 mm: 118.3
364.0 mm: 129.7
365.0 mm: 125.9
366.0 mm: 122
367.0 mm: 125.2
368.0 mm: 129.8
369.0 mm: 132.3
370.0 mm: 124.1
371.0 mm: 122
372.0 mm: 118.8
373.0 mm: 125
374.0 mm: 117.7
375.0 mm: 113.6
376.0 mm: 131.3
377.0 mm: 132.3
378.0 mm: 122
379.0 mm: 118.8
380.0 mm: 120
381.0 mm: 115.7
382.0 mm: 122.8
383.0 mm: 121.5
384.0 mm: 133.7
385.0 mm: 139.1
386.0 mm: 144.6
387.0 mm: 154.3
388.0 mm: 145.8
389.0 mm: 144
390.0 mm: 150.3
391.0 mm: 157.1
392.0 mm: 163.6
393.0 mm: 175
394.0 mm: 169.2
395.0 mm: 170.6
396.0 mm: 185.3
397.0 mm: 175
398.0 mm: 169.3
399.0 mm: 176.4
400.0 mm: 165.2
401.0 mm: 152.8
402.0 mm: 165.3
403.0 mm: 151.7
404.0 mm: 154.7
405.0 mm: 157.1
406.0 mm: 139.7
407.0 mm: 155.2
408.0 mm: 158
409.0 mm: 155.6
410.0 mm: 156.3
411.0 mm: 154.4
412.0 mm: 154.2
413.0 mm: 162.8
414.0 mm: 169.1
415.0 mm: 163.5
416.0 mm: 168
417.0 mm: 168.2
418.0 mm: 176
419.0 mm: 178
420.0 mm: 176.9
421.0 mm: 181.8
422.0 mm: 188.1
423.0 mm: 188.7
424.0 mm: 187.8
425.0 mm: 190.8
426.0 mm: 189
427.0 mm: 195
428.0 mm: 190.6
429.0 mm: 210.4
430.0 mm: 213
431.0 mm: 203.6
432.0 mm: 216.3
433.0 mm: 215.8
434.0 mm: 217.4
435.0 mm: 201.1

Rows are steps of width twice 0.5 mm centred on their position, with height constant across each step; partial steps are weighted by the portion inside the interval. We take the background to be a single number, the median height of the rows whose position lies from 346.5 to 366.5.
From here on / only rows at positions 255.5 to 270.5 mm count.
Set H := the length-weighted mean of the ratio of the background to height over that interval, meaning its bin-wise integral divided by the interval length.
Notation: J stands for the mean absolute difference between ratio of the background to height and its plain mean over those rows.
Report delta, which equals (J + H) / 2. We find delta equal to 0.419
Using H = 0.80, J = 0.037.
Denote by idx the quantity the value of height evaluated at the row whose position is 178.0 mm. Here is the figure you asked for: 232.8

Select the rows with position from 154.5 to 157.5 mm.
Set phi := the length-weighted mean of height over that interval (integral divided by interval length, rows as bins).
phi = 181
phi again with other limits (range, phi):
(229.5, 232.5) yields 109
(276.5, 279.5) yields 180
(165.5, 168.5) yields 194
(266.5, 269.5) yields 163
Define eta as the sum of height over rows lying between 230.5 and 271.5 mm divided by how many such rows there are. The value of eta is 132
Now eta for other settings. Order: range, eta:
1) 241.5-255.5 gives 129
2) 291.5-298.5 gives 158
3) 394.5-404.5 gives 167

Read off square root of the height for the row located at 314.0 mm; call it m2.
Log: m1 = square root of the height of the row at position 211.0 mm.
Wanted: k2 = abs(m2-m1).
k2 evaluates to 2.1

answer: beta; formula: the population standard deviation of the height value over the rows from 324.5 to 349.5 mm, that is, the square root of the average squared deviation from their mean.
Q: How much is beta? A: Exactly 8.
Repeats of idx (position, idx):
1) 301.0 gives 176.6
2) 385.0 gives 139.1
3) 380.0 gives 120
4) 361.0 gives 132.3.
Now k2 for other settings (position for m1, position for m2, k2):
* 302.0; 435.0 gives 1.0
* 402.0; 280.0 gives 0.5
